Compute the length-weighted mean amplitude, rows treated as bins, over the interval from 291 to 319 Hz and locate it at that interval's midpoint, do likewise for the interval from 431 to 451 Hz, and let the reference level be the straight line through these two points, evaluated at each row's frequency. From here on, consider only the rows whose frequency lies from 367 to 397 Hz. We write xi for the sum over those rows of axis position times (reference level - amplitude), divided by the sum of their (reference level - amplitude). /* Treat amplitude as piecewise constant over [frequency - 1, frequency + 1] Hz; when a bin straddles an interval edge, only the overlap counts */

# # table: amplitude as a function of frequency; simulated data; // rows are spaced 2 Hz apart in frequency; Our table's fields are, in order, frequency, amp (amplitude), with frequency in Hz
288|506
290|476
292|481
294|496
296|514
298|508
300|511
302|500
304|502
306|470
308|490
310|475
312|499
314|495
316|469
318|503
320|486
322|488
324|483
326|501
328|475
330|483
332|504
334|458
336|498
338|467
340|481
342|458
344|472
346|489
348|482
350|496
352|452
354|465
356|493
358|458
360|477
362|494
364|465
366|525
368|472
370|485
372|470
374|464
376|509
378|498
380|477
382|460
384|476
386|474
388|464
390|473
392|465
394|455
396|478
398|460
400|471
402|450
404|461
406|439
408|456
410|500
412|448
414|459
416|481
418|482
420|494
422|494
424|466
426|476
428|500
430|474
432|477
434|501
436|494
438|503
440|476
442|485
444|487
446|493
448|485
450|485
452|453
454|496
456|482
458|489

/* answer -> 384.4 Hz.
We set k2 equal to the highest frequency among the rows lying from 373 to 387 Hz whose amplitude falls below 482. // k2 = 386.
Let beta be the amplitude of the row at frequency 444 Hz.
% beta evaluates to 487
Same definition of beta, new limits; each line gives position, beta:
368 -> 472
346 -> 489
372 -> 470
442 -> 485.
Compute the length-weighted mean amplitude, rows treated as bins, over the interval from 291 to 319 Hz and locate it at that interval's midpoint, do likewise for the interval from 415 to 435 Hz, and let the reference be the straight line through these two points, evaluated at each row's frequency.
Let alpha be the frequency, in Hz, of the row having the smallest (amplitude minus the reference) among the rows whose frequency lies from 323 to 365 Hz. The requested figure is 352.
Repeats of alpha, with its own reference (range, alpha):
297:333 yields 316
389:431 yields 406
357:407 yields 406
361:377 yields 374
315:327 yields 316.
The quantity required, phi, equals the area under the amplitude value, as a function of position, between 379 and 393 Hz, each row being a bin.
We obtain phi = 6578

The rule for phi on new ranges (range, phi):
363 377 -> 6780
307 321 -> 6834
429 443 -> 6820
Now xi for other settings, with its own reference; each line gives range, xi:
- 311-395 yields 361.5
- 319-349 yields 337.0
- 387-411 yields 398.9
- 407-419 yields 412.2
